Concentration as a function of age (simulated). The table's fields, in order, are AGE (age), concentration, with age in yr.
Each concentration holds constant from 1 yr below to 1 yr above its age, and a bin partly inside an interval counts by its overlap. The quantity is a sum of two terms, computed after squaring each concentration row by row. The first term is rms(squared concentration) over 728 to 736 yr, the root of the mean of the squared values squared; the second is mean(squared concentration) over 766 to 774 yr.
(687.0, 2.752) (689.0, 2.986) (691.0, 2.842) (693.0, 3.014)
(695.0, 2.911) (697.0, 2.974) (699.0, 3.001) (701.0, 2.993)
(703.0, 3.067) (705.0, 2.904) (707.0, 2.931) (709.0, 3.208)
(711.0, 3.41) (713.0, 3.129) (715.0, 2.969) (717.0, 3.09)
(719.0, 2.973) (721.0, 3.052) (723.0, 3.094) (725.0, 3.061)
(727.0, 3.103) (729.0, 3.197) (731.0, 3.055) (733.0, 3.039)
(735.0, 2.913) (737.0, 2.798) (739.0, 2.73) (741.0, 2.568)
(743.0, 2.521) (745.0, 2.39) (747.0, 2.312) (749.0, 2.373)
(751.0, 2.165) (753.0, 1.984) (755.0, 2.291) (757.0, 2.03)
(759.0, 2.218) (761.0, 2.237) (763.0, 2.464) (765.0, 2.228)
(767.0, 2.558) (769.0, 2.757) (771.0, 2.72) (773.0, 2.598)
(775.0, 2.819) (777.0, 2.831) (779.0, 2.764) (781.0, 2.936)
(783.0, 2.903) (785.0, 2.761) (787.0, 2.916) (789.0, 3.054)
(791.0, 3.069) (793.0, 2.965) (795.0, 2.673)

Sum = 16.4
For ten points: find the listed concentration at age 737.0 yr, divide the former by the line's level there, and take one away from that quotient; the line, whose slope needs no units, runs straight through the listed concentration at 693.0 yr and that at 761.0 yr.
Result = 0.11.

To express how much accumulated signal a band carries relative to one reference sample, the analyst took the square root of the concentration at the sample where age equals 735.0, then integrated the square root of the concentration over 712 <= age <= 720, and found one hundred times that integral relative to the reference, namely 817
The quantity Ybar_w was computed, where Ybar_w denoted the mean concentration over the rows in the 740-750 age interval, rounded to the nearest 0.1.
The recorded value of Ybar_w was 2.4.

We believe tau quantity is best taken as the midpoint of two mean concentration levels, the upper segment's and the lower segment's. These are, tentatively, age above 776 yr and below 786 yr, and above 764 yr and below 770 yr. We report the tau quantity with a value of 2.7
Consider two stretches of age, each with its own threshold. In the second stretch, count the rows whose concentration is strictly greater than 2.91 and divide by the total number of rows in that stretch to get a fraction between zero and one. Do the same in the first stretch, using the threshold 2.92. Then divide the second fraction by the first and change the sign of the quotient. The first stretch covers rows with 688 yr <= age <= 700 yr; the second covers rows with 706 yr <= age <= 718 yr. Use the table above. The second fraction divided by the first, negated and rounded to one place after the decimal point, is -1.5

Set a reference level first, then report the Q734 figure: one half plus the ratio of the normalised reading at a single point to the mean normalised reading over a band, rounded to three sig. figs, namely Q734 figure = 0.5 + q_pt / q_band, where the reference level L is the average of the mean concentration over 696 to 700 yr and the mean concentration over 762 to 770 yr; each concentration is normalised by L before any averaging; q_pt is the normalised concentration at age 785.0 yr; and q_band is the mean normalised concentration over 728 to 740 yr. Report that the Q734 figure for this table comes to 1.43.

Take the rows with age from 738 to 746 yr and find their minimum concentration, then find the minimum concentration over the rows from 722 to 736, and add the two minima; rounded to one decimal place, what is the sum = 5.3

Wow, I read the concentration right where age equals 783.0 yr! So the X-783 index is 2.903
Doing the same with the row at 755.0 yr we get 2.291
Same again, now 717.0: 3.09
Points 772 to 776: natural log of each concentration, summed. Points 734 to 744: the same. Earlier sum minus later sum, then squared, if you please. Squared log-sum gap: 8.9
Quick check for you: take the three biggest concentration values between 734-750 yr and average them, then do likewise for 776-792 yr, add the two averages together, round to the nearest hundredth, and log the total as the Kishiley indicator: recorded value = 5.83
